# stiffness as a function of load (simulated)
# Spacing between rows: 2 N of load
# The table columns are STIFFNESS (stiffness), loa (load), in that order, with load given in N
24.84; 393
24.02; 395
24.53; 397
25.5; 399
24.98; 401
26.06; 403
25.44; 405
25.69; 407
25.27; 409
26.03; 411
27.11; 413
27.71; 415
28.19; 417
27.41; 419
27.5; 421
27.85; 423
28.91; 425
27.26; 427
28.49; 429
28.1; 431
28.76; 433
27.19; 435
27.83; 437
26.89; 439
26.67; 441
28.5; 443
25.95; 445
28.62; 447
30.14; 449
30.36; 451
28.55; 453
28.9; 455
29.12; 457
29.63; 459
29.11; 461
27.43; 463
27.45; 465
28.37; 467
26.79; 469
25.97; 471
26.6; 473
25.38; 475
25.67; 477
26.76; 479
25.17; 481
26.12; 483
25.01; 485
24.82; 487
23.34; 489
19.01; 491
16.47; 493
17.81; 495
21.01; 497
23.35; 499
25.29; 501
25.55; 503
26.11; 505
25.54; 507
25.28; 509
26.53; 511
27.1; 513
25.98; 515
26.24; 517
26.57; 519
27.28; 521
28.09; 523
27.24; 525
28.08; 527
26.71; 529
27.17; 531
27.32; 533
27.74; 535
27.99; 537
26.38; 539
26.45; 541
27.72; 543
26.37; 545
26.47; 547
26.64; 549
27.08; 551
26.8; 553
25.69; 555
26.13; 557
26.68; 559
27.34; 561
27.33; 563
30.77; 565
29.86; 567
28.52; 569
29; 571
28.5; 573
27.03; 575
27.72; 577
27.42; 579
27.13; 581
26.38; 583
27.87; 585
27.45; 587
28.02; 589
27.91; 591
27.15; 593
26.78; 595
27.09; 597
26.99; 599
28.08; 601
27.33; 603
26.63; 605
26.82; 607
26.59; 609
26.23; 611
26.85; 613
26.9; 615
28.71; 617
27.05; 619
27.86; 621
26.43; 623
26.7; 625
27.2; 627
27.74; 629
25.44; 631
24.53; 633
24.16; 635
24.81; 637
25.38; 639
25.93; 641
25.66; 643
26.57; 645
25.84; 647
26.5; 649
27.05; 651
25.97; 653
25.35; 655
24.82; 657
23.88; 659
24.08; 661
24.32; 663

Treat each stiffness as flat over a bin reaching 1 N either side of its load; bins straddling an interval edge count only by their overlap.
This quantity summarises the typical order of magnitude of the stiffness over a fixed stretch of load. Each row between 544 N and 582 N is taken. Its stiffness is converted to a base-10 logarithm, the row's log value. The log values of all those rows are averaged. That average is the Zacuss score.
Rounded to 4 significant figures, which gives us 1.439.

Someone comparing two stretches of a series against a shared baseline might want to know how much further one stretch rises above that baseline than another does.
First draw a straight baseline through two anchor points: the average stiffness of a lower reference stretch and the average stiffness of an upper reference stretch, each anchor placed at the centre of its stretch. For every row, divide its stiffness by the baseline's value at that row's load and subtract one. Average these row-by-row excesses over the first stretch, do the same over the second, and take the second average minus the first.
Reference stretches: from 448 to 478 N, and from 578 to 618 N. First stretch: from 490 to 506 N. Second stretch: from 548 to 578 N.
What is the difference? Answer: 0.22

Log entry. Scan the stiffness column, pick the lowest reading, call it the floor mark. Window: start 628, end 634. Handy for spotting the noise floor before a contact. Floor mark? 24.53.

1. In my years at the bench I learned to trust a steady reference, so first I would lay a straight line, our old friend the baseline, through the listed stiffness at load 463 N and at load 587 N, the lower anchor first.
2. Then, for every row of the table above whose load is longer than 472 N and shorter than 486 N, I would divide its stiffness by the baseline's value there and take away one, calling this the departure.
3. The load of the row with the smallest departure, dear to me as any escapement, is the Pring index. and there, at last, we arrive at 485 N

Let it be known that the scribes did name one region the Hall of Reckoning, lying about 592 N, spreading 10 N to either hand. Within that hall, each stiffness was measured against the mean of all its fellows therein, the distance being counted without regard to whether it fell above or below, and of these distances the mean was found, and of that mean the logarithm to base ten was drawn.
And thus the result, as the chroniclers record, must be -0.31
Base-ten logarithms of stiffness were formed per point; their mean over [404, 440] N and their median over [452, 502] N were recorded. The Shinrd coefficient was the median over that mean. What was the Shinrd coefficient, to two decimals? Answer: 0.98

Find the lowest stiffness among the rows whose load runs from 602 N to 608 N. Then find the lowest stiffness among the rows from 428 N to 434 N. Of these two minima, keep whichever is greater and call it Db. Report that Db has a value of 28.1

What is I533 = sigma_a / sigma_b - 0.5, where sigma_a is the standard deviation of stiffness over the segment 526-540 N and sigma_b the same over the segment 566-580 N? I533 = 0.2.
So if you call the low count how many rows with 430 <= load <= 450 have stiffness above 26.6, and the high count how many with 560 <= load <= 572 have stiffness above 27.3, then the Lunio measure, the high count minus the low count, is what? -3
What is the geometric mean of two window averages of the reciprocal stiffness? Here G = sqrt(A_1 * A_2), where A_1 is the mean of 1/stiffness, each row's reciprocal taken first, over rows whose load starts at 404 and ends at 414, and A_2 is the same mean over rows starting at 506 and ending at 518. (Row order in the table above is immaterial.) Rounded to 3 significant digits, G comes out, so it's 0.0385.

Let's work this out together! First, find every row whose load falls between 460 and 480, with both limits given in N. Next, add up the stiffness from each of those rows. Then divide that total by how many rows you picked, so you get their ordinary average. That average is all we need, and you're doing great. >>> 27.0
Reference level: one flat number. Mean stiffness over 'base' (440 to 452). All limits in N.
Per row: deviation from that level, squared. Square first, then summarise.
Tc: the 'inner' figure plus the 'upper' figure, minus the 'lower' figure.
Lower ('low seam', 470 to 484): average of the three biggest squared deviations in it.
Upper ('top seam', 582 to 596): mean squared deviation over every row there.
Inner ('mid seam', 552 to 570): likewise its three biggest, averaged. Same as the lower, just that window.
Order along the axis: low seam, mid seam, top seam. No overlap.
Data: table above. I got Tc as -2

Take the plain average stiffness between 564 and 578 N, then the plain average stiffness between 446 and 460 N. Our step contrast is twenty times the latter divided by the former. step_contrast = 20.4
